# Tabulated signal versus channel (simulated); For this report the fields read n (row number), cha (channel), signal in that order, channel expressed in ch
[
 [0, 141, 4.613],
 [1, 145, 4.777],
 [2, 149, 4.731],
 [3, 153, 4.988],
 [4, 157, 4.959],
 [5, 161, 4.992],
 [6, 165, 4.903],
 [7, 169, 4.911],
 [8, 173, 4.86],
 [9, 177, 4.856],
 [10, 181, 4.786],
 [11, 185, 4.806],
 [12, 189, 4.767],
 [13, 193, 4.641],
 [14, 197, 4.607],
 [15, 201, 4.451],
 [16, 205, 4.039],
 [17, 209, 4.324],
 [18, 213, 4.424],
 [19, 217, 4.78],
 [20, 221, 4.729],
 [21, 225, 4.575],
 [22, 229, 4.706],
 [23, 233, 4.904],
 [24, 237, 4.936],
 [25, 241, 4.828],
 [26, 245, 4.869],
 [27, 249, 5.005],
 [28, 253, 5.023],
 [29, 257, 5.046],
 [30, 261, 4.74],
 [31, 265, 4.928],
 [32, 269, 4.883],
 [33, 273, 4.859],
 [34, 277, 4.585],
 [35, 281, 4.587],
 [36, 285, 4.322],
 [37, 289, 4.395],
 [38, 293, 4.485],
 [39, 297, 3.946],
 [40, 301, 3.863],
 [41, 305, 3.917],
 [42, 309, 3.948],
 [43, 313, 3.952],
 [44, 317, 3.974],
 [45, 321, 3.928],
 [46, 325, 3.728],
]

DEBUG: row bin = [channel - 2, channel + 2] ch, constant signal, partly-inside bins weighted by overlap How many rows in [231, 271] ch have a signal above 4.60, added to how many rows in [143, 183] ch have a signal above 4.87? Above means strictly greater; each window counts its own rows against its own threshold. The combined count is 15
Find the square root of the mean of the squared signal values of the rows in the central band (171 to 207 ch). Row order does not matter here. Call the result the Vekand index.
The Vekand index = 4.65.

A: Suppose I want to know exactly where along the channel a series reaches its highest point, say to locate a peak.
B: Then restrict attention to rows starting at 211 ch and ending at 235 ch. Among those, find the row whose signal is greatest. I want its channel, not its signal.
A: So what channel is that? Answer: 233 ch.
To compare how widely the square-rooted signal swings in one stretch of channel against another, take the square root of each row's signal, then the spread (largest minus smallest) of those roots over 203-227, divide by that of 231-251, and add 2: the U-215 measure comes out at 6.4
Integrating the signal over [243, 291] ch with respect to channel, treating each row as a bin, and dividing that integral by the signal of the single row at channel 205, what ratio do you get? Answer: 56.7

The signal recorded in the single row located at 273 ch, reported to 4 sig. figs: 4.859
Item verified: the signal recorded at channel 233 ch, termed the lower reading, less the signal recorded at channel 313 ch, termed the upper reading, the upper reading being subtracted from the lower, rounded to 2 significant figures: 0.95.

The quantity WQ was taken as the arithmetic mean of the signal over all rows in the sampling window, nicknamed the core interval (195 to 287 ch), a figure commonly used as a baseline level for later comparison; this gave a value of 4.70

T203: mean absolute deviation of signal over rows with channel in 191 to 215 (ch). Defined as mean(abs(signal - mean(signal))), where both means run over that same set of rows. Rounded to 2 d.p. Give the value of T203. 0.16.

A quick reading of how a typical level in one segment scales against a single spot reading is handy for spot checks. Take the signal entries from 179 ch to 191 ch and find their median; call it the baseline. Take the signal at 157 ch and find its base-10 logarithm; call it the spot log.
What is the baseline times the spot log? 3.33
